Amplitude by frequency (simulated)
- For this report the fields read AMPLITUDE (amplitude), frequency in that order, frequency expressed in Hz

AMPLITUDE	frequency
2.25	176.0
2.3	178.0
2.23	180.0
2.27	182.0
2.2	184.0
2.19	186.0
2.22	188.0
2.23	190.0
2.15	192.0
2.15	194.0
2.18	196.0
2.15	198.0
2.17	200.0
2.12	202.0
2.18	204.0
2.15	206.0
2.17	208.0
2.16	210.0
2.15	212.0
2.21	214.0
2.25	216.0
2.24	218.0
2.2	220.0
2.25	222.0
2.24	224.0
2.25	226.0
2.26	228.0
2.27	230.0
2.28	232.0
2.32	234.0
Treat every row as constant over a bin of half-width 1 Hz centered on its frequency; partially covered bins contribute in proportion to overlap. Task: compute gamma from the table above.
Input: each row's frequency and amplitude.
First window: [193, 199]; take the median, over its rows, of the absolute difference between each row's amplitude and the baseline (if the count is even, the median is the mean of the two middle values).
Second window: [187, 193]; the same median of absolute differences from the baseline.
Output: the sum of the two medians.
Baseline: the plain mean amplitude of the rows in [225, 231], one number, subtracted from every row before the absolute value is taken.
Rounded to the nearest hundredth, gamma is 0.15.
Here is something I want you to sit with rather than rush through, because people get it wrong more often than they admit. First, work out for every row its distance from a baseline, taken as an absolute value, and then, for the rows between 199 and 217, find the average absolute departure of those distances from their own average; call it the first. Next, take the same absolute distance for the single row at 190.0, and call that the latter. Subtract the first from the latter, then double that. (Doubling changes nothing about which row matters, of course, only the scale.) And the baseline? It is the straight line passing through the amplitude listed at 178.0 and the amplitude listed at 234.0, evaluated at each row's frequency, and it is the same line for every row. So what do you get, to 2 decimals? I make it 0.10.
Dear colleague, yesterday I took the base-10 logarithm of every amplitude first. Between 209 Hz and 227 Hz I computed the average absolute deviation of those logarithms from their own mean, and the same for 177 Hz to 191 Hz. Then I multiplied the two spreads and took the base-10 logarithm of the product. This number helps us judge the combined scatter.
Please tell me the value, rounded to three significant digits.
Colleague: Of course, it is -4.45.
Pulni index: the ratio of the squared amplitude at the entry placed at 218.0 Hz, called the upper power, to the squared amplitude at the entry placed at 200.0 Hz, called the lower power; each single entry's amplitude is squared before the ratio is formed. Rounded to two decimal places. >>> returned 1.07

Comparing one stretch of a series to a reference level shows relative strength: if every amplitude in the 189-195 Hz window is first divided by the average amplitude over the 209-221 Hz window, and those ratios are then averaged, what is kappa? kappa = 0.99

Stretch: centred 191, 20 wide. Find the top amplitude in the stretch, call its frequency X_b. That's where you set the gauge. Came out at 182.0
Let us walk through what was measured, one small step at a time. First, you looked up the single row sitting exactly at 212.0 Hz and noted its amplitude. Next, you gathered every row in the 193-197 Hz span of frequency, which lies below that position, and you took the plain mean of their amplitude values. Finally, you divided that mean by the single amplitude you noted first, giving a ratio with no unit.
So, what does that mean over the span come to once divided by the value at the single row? 1.01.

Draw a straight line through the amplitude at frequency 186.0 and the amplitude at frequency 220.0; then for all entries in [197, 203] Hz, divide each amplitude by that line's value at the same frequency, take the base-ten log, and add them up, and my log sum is -0.029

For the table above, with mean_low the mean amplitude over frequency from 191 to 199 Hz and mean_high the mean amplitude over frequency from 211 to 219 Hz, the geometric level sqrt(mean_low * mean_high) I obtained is 2.18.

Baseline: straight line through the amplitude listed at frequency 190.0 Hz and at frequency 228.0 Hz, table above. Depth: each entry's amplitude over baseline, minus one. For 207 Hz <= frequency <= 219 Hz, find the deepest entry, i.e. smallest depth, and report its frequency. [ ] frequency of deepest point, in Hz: 212.0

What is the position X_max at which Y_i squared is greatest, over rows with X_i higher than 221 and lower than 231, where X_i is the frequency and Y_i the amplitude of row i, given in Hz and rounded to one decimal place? 230.0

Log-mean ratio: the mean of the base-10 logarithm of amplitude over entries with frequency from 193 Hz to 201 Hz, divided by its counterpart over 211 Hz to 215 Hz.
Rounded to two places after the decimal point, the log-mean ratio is 0.99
